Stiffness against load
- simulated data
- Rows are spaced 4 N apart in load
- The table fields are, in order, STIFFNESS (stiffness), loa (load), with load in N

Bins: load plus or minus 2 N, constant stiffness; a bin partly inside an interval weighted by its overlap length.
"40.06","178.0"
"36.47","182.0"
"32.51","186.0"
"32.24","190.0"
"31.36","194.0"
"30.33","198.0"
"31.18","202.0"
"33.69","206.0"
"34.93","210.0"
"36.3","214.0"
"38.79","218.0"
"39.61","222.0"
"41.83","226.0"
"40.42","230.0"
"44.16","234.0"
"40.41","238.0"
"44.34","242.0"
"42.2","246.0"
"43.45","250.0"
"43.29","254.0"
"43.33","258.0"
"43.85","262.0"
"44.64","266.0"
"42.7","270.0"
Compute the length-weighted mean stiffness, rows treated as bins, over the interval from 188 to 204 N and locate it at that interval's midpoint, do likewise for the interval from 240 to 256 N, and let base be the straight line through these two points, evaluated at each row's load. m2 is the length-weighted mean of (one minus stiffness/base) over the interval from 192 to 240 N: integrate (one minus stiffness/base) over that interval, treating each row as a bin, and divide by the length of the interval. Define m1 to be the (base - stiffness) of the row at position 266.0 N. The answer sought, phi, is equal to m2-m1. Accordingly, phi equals -2.9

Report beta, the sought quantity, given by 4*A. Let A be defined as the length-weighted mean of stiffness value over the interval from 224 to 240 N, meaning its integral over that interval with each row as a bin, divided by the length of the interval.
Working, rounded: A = 42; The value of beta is 167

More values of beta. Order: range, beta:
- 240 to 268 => 174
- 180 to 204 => 129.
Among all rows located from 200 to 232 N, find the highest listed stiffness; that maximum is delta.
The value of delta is 41.83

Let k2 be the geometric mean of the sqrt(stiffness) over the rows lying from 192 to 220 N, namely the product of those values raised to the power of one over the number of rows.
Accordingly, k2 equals 5.80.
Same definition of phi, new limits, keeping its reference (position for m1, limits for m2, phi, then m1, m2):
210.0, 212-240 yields 0.4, 0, -0.052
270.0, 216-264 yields -5.7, 6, -0.020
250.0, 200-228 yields -0.4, 0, -0.031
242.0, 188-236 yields 2.4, -2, -0.034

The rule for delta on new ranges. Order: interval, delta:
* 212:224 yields 39.61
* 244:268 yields 44.64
